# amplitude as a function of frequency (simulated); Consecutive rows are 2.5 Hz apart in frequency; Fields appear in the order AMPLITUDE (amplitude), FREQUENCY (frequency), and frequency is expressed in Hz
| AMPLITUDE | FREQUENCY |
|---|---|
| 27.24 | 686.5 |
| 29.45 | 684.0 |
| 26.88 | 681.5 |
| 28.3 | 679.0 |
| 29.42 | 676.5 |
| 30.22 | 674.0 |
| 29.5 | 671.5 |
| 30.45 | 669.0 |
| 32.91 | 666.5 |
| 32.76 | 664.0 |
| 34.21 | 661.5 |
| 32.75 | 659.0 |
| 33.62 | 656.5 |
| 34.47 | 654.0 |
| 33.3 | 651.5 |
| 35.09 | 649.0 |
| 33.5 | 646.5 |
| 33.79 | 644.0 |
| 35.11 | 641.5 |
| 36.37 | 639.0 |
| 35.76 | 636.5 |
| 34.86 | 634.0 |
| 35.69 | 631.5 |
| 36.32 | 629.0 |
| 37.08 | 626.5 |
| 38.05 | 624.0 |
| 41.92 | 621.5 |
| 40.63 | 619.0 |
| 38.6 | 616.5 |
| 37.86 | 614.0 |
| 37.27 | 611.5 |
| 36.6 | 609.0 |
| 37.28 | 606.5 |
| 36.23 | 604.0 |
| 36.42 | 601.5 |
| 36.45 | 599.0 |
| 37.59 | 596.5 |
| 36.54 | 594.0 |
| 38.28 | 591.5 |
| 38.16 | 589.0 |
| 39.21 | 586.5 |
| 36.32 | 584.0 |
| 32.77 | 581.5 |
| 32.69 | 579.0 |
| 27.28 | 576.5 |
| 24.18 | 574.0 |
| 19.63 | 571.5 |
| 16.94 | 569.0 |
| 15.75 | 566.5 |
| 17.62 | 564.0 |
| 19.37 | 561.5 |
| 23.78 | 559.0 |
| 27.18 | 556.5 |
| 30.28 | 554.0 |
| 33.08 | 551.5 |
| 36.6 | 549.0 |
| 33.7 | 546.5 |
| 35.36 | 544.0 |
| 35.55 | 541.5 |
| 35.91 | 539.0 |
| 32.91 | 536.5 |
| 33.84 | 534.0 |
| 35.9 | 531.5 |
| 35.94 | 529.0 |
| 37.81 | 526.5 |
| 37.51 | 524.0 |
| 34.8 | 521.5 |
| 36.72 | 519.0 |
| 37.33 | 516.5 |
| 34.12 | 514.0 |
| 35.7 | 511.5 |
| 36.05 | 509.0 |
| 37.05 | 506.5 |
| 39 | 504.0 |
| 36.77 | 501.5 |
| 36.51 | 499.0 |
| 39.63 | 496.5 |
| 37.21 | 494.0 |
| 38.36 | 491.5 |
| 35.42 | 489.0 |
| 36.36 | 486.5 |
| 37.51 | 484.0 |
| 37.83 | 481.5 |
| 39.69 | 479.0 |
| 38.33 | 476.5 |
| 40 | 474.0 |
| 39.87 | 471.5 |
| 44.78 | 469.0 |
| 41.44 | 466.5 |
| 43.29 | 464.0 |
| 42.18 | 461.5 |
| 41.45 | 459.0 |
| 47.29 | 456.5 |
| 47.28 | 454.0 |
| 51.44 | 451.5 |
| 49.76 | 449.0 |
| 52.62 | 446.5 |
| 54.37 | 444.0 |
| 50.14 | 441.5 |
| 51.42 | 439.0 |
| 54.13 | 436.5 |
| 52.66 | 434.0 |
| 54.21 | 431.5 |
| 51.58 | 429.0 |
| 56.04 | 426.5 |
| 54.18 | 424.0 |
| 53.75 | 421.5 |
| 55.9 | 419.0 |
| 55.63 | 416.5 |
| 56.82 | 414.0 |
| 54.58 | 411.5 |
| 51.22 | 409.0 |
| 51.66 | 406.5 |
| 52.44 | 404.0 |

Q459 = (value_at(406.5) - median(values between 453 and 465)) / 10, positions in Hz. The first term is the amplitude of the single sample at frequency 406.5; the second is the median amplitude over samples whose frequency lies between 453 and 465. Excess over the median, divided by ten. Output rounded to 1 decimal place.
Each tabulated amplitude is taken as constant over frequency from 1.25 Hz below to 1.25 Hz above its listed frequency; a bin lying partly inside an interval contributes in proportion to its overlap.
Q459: 0.8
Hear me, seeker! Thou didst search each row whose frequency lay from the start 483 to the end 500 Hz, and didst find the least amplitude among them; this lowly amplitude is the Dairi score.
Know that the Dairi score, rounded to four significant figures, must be 35.42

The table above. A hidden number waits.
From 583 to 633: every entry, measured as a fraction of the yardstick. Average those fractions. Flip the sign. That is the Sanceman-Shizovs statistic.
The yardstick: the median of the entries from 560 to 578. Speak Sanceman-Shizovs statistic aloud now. -1.94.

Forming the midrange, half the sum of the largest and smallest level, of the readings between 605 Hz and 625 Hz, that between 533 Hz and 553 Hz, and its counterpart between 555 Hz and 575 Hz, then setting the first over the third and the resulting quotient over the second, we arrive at 0.053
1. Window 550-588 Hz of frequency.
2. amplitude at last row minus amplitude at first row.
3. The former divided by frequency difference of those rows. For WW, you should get 0.2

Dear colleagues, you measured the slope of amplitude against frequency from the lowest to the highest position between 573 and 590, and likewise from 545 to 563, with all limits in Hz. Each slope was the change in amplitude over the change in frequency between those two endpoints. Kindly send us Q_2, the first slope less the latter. 1.9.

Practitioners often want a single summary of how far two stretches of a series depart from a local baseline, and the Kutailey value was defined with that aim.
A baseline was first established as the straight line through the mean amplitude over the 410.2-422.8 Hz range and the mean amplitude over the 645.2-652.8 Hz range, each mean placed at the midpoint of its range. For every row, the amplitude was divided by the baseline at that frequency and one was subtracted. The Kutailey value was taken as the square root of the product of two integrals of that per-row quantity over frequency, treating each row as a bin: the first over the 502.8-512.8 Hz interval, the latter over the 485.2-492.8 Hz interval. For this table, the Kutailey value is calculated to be 2.0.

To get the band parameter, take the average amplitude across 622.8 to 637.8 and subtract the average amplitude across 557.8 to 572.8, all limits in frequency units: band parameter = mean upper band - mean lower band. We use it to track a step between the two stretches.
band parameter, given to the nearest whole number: 17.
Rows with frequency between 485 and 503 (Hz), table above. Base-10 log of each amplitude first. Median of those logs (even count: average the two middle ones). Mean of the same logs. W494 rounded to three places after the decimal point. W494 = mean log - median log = 0.005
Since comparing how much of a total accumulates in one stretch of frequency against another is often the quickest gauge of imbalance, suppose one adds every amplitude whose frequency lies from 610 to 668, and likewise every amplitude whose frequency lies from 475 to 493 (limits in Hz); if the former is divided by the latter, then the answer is 3.1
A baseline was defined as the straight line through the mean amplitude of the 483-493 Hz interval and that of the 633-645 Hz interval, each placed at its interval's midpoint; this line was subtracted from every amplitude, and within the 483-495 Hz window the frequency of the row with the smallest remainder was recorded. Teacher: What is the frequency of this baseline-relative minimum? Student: 489.0 Hz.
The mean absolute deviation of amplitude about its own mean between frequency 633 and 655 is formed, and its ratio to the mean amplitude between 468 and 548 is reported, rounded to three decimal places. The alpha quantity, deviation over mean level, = 0.022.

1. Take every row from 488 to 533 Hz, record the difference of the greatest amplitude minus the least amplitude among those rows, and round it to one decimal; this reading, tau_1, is 5.5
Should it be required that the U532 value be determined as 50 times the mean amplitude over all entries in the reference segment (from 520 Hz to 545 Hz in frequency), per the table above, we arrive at 1778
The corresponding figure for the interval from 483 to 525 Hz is 1841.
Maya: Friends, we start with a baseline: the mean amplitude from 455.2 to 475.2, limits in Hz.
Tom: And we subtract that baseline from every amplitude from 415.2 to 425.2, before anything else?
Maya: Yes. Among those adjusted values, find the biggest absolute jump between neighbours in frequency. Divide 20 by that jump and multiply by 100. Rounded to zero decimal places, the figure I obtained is 930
